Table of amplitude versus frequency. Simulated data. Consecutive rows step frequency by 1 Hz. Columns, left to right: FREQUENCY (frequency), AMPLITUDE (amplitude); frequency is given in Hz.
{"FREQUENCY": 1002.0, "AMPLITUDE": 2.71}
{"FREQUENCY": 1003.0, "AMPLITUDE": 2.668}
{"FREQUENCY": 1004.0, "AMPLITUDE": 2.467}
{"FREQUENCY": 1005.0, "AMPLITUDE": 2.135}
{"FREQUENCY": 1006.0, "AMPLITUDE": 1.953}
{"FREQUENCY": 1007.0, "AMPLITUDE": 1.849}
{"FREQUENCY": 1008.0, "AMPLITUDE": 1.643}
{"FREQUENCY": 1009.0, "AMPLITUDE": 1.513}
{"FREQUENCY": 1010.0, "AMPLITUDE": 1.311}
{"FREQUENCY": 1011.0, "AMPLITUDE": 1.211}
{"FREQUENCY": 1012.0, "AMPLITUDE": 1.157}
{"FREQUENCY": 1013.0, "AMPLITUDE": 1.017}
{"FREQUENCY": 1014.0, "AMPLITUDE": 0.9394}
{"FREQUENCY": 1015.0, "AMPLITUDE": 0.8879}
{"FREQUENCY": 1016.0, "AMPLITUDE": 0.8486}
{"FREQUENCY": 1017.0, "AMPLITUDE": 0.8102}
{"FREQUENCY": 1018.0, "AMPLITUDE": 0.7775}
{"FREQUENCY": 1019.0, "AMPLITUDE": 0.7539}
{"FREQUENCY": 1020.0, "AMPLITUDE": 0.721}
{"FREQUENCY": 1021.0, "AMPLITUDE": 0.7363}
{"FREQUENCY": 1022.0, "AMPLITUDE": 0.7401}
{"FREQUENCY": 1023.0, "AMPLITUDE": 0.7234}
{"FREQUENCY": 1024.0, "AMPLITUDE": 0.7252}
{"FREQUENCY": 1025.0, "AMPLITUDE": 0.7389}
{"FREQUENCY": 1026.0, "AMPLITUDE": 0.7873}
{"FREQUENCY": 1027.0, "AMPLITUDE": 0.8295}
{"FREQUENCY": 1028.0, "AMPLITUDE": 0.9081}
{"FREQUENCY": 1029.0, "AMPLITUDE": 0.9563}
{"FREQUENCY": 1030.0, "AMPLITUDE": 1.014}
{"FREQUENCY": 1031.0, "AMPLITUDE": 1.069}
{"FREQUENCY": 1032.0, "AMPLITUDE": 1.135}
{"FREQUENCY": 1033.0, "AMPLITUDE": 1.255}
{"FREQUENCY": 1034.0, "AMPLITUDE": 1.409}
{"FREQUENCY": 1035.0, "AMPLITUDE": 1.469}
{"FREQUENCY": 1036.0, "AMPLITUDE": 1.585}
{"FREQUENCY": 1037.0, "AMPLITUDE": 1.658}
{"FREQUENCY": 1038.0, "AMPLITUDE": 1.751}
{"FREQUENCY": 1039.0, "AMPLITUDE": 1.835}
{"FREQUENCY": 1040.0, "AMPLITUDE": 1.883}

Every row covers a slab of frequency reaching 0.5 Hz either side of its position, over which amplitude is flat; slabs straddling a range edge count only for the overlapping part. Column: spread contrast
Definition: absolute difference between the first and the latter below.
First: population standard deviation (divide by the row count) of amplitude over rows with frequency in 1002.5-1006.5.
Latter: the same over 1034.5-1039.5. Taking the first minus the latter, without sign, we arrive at 0.15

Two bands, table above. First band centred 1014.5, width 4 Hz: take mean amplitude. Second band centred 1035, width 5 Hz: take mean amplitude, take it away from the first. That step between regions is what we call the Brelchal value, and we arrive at -0.6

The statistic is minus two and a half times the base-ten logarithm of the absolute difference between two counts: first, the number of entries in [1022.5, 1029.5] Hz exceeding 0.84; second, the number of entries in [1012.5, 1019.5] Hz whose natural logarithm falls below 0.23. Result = -1.75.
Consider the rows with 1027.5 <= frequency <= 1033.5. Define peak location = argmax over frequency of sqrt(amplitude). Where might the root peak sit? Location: 1033.0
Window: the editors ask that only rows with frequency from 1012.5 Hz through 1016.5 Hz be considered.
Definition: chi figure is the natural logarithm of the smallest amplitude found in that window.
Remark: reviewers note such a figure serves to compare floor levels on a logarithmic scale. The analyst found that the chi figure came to -0.16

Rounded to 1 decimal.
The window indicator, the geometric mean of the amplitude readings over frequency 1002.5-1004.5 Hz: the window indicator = 2.6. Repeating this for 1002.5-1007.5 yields 2.2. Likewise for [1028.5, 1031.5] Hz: 1.0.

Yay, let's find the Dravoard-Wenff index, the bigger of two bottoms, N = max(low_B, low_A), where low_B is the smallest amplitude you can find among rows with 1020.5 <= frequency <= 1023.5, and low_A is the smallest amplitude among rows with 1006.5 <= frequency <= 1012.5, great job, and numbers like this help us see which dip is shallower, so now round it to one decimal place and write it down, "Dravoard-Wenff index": 1.2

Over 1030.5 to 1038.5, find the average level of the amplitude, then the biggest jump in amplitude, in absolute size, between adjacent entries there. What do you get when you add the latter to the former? 1.6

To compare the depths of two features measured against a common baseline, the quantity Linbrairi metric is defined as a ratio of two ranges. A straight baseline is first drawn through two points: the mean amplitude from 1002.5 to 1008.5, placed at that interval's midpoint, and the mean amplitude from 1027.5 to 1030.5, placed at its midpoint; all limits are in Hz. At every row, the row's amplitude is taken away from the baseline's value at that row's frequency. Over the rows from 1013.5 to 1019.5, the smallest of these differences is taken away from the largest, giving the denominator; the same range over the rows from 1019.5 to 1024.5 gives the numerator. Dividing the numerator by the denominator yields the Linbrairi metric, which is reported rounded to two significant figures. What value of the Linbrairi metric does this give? 3.2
